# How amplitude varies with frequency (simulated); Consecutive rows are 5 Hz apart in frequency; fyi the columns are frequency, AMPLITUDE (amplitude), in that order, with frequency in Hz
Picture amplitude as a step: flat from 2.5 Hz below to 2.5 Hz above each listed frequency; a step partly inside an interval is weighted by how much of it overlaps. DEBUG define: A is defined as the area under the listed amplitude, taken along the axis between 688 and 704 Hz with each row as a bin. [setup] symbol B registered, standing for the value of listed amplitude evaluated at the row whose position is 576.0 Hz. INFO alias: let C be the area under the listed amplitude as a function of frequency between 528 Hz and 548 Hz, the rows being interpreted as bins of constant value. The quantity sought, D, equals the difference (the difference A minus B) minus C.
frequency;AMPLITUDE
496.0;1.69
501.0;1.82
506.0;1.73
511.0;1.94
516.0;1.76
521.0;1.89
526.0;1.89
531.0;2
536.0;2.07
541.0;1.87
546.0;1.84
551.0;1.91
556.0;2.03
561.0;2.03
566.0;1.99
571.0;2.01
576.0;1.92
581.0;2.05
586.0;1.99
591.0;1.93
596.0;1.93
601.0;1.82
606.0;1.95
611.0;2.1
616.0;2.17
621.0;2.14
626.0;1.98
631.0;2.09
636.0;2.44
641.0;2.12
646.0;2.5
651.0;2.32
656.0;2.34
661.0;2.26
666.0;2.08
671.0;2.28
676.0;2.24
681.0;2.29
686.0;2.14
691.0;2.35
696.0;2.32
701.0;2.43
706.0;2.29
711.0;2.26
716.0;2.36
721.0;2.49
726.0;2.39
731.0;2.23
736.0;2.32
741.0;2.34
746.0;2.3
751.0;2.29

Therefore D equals -3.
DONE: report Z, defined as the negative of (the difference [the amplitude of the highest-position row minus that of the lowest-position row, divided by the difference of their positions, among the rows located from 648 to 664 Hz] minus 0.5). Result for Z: 0.506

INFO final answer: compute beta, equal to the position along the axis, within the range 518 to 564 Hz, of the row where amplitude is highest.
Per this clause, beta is 536.0 Hz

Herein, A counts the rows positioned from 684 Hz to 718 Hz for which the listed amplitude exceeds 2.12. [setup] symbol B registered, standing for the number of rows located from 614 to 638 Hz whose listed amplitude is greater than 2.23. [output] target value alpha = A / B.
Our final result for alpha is 7.00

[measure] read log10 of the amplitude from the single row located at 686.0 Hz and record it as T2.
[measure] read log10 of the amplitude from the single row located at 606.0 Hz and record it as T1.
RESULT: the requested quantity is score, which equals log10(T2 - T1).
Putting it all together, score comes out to -1.4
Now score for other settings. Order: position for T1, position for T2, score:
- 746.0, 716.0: -2.0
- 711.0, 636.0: -1.5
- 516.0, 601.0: -1.8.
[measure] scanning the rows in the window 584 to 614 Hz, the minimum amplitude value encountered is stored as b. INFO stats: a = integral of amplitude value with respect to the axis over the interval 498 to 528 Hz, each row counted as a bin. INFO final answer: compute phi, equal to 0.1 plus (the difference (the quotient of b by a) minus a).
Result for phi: -55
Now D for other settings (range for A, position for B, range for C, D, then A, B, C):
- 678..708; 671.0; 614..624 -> 45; 69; 2.28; 21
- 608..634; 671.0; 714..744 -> -18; 55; 2.28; 71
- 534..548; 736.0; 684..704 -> -22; 27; 2.32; 46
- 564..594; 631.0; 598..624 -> 4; 59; 2.09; 53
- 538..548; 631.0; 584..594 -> -3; 19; 2.09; 20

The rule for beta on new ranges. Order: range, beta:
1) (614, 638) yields 636.0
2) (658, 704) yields 701.0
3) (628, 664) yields 646.0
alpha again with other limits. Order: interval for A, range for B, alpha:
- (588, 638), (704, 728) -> 0.60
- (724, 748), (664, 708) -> 0.71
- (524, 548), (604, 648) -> 0.00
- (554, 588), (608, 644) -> 0.00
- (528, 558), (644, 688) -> 0.00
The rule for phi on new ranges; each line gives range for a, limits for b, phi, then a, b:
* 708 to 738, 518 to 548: -70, 70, 1.84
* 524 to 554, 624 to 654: -58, 58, 1.98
